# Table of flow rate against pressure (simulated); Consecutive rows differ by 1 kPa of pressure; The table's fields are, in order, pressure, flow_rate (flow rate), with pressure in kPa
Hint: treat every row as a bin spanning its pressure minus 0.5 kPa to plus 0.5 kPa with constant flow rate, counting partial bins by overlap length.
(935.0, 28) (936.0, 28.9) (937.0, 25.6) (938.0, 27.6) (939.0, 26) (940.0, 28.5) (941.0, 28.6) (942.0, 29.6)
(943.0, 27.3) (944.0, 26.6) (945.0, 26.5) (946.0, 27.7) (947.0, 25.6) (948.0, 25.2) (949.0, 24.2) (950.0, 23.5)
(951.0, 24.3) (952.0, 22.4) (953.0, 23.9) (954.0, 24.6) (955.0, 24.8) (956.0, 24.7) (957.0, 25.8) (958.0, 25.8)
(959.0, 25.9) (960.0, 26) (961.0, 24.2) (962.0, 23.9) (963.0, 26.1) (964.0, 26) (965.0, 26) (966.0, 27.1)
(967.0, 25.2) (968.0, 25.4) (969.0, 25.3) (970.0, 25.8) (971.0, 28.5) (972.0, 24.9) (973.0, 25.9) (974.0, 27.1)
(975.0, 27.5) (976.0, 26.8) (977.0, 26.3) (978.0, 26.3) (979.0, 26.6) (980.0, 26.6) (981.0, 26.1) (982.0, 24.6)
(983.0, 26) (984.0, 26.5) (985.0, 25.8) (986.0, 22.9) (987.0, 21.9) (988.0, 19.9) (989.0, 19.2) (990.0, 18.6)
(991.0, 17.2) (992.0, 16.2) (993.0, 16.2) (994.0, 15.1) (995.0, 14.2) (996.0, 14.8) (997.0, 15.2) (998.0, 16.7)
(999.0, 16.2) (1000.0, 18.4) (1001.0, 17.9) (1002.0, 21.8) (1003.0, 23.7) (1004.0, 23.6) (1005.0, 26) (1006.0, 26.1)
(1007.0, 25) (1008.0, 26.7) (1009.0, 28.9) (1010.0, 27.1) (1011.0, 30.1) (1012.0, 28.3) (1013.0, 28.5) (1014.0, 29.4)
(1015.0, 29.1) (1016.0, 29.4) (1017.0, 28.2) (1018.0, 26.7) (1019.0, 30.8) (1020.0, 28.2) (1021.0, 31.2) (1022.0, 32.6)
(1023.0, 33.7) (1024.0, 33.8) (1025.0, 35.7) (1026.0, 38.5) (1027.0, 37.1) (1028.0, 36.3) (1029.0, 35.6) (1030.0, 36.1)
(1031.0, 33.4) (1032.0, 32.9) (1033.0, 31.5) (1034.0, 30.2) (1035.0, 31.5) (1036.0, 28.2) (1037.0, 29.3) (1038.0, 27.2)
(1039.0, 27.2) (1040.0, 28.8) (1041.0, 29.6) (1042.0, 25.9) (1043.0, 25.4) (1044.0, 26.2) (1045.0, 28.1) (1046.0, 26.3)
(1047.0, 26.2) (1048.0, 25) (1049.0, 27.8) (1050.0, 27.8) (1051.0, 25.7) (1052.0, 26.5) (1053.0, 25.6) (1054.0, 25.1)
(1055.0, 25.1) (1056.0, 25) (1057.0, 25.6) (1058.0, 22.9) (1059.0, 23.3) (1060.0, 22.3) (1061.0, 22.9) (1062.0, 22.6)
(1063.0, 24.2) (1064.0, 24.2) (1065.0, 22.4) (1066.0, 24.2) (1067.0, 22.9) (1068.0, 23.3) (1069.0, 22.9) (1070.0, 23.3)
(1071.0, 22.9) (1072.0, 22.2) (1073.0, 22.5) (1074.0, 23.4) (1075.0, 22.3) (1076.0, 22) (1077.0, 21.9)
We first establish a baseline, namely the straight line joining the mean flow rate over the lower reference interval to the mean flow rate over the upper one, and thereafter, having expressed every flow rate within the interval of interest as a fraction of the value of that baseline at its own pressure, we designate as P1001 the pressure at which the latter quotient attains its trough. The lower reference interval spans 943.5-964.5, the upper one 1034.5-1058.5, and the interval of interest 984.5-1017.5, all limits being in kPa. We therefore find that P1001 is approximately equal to 995.0 kPa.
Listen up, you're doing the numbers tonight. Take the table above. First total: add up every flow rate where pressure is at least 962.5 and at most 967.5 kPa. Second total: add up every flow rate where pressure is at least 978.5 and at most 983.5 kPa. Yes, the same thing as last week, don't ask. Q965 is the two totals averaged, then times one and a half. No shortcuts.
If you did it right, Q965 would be 195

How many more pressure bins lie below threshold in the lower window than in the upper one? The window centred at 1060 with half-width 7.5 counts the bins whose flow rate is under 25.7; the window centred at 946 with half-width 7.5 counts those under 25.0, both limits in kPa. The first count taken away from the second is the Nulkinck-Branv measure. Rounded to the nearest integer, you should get -10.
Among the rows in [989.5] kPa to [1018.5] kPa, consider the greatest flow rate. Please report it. 30.1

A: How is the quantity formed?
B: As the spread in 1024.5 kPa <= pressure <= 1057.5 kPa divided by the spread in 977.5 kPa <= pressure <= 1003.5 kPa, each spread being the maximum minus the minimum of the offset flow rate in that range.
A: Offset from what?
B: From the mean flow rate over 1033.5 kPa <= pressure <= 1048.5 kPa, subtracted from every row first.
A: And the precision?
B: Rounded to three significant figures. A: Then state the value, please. 1.09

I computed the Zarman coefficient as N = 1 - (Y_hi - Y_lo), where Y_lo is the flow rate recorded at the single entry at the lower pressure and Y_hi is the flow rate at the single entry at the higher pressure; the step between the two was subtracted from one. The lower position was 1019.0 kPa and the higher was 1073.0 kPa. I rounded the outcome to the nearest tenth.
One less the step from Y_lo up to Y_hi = 9.3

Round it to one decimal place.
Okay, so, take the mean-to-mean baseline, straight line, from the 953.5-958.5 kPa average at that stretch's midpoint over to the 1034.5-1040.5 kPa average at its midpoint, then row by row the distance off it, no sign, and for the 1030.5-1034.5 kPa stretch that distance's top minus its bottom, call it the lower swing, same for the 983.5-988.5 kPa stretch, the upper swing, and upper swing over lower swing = 2.0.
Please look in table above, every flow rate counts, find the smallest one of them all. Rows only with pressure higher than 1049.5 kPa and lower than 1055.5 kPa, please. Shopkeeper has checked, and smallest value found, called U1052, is 25.1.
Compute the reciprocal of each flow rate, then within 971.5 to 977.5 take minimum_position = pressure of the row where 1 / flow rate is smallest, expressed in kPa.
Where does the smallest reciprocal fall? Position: 975.0 kPa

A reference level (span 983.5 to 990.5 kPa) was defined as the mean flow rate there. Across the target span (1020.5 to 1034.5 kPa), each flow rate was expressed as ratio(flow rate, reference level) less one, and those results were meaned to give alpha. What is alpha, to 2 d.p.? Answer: 0.55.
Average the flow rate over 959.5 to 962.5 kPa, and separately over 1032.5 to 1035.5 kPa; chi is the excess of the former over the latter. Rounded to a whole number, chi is -6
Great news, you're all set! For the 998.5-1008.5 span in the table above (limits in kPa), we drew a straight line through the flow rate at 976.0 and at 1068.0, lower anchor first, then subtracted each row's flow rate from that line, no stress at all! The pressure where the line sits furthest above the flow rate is 999.0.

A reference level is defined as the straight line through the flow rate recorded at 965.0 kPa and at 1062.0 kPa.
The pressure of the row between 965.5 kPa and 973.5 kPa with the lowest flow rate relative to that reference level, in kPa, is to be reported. 972.0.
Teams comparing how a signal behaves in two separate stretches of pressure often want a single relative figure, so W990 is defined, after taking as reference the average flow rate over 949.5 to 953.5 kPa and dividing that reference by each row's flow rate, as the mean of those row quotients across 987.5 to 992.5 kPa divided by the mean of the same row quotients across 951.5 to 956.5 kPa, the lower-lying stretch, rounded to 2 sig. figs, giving 1.3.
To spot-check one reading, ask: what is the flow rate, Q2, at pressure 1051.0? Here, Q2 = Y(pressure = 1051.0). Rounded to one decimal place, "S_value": 25.7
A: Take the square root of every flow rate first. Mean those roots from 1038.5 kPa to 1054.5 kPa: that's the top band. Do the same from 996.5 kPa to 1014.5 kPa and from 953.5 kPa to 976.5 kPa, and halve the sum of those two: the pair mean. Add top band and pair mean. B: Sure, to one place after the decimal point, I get 10.1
